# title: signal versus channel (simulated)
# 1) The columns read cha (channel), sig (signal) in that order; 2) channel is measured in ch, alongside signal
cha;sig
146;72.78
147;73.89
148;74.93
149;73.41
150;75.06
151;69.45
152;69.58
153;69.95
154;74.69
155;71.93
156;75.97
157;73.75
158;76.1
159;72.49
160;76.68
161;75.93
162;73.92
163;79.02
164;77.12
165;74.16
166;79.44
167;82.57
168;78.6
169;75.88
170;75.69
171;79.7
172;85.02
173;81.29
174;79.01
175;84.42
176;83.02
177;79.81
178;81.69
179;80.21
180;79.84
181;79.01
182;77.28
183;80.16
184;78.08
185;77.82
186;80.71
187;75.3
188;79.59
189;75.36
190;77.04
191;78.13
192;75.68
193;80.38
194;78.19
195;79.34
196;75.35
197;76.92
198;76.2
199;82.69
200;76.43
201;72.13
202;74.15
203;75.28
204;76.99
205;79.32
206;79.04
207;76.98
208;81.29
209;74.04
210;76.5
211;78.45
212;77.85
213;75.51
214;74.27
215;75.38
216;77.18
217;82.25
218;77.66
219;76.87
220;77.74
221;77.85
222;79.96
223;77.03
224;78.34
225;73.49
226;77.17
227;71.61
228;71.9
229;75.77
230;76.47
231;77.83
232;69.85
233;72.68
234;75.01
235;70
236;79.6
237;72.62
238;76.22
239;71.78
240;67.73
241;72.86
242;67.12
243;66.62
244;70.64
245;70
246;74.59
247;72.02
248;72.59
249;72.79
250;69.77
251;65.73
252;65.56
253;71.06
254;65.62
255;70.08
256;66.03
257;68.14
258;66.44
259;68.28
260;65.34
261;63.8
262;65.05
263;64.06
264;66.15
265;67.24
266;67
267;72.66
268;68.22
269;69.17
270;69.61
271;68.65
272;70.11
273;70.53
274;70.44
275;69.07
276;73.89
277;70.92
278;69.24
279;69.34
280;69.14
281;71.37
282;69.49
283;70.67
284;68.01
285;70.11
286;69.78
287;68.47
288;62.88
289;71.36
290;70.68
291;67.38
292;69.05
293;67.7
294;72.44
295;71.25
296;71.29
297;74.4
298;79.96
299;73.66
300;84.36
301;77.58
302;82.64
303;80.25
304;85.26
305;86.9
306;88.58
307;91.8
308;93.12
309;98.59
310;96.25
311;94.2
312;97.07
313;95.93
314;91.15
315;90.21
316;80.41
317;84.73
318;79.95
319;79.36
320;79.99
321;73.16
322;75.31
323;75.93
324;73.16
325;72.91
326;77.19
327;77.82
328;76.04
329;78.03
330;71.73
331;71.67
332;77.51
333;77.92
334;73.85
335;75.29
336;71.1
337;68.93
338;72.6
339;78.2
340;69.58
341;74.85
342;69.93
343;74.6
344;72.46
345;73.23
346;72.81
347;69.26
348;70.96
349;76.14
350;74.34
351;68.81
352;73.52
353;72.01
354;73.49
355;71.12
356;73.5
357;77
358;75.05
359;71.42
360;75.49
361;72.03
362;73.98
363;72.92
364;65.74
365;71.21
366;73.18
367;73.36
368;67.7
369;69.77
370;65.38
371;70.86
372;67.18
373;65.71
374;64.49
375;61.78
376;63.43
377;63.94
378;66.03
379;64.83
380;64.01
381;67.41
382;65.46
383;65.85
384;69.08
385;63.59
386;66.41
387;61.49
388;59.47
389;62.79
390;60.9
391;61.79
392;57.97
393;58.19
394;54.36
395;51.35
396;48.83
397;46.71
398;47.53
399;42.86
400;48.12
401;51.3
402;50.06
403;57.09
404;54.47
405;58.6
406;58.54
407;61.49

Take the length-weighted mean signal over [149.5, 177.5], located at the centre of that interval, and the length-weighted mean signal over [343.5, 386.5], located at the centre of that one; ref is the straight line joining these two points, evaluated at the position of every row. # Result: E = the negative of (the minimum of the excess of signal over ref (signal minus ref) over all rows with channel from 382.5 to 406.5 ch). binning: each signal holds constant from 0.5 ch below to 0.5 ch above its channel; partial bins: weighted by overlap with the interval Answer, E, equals 26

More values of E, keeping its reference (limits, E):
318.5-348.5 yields 2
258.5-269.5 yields 10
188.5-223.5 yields 3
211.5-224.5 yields 1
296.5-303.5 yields -2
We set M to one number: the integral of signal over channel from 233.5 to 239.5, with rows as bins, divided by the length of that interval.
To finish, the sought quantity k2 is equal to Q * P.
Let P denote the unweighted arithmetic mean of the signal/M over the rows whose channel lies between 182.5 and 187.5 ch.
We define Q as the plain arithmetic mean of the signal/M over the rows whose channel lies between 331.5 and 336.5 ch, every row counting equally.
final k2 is 1.07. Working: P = 1.06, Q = 1.01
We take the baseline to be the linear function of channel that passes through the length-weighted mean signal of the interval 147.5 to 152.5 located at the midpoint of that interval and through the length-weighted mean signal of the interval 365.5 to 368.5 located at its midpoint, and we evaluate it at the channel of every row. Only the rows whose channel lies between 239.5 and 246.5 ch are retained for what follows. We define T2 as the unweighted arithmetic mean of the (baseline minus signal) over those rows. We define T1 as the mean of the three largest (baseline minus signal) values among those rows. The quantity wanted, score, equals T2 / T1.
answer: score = 0.4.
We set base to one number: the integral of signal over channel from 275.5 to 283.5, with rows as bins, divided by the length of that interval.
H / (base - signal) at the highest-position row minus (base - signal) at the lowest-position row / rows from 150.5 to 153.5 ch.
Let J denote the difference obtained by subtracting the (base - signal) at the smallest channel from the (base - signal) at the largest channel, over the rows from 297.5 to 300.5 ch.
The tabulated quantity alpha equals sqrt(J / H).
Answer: 3.0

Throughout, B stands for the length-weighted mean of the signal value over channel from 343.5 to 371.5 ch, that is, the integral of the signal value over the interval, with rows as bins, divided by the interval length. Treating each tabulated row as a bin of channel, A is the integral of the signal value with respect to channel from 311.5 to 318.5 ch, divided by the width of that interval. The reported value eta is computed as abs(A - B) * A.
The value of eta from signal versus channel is 1457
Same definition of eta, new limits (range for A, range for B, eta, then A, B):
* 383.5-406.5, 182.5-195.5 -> 1234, 56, 78.1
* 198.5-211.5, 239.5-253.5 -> 559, 77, 69.9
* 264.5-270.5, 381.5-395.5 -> 528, 69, 61.3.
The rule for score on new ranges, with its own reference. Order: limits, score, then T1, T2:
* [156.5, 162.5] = 2.5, -0.9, -2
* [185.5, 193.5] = 1.7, -3.2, -5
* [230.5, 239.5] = -1.2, 1.5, -2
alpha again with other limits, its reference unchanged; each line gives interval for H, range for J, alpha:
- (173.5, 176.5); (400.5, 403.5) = 1.2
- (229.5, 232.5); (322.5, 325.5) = 0.7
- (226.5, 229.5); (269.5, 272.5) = 0.3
